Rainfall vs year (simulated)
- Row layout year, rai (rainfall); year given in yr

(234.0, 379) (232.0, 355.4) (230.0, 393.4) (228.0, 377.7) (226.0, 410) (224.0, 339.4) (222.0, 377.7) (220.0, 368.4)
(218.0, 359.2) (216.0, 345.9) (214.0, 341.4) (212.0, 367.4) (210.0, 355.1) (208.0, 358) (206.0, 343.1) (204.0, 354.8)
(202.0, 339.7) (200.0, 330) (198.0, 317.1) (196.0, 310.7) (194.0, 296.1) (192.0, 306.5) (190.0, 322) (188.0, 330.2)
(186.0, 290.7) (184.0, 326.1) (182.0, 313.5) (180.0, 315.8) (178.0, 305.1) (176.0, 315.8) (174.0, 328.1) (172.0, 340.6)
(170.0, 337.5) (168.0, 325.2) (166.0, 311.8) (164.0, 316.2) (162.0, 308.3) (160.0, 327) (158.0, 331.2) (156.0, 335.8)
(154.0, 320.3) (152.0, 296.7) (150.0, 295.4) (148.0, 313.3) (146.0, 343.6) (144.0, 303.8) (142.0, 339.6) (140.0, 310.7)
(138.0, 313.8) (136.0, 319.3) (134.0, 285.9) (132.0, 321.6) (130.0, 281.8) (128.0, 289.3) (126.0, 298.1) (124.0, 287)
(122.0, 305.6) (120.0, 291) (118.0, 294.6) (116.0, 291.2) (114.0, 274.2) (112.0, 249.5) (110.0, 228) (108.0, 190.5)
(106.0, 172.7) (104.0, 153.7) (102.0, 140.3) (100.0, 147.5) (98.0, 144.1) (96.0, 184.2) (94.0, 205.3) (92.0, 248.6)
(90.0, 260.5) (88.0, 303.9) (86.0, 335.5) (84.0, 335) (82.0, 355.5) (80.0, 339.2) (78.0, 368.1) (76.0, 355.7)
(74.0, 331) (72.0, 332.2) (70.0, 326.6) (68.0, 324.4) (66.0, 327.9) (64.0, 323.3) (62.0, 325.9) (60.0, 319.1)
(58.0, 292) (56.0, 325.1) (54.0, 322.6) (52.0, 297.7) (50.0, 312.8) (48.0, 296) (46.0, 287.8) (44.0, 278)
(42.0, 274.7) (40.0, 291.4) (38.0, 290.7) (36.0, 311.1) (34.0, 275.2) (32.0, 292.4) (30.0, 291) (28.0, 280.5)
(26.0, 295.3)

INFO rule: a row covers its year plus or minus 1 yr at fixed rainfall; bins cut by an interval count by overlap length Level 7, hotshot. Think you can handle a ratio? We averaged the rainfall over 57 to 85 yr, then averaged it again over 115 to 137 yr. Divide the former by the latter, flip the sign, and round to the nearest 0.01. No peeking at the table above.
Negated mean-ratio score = -1.12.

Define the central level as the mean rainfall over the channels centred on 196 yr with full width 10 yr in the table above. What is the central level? 312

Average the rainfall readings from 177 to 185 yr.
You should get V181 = 315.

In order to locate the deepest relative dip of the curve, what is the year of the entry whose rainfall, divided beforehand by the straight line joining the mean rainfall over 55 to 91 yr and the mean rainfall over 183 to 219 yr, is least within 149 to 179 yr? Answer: 150.0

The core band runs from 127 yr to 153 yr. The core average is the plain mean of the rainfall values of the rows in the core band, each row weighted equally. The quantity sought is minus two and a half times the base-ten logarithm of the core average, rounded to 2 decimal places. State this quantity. -6.22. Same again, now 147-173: -6.26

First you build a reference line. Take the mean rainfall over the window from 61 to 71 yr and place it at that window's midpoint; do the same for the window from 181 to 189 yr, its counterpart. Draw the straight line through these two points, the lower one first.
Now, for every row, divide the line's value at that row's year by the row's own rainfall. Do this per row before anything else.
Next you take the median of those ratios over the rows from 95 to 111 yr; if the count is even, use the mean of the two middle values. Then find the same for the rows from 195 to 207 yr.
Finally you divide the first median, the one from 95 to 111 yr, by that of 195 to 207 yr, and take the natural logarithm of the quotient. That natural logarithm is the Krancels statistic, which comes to 0.75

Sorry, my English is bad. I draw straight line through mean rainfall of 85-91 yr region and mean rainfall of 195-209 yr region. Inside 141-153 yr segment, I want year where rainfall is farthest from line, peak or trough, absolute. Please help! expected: 146.0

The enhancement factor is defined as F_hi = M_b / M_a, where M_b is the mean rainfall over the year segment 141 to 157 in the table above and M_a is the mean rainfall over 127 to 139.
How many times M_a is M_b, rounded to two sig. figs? 1.1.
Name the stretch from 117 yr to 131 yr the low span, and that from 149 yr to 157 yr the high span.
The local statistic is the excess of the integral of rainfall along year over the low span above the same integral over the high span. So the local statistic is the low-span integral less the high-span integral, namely 1598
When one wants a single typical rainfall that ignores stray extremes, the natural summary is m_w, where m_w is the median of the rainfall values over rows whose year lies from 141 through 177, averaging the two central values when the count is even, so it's 323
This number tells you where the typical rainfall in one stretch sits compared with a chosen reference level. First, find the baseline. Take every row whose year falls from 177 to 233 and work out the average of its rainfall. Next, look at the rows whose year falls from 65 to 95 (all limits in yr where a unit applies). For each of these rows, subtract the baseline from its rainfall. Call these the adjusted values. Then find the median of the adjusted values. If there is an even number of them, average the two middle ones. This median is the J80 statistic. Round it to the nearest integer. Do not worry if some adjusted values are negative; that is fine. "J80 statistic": -10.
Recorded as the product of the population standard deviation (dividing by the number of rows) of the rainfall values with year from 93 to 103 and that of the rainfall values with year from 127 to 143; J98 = 490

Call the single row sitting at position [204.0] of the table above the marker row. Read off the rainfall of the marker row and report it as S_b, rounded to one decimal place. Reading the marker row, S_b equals 354.8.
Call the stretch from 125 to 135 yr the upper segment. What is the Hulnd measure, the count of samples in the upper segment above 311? 1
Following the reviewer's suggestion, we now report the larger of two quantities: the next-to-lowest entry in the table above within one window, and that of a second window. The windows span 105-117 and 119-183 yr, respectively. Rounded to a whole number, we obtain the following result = 286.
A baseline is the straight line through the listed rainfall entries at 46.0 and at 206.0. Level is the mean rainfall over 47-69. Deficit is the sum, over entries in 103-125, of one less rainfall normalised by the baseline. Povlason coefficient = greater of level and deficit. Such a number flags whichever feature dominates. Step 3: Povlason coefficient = 315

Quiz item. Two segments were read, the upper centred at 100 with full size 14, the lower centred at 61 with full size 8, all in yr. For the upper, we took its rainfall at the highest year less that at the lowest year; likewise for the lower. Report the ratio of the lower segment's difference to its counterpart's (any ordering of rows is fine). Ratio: -1.0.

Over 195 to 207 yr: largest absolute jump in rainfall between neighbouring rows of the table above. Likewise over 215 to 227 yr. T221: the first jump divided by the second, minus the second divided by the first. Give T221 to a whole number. -4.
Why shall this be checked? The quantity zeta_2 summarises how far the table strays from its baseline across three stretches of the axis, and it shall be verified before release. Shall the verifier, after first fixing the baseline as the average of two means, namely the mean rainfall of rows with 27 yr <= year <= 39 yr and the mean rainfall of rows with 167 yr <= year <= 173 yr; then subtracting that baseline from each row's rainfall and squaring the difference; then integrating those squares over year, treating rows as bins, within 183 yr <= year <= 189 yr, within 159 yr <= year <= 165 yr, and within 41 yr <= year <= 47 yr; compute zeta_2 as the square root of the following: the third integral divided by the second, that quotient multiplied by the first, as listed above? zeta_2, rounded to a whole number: 159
